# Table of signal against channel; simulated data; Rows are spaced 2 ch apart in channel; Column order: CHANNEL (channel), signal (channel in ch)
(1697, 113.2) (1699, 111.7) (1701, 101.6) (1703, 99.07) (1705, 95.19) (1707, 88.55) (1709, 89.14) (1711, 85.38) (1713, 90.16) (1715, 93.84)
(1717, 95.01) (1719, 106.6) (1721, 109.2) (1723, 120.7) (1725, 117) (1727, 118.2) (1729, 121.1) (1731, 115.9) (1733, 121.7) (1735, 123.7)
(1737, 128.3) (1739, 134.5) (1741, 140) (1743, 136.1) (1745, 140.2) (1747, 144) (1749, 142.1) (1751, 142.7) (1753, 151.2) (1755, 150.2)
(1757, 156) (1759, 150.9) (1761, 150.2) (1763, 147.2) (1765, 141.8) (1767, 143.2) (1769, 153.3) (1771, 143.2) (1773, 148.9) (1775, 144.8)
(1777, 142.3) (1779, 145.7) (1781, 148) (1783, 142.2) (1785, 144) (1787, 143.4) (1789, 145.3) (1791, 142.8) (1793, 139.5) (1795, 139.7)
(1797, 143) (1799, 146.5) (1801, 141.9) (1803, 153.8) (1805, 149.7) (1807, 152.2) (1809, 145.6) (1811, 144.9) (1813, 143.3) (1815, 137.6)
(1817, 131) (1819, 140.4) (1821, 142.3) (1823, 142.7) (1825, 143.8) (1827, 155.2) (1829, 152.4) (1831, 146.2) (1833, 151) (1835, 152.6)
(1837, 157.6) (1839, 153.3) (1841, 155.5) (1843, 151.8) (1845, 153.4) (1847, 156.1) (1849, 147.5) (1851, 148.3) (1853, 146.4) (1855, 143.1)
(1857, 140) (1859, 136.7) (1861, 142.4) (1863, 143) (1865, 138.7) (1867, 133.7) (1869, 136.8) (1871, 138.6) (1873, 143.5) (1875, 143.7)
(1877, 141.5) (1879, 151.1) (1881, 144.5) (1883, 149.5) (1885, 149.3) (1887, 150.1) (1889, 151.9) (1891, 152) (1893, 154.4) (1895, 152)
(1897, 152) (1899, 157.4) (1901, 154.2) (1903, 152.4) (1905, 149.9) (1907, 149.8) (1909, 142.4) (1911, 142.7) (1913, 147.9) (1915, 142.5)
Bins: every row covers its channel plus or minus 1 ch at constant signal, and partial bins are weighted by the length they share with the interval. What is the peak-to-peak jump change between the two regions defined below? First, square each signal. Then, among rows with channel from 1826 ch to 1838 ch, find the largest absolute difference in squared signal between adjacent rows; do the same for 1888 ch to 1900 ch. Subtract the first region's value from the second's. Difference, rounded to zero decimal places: -181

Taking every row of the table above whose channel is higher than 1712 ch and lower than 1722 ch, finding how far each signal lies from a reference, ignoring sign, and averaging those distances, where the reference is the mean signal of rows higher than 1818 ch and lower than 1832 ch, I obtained 47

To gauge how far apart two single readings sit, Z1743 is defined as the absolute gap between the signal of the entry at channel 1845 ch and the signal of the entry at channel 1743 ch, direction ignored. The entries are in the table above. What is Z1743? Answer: 17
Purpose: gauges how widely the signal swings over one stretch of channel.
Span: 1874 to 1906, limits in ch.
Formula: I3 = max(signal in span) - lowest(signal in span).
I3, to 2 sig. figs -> 16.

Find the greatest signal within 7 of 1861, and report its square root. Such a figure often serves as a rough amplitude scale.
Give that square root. 12.0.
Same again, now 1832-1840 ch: 12.6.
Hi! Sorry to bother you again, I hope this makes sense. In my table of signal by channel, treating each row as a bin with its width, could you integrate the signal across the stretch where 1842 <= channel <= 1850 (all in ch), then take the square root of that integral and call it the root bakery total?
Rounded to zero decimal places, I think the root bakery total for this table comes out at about 35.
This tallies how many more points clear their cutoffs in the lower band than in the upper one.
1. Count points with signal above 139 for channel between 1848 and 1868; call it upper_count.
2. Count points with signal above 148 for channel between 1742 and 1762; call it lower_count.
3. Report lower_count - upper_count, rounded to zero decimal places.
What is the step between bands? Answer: -2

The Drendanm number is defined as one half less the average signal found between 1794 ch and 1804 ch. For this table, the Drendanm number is -144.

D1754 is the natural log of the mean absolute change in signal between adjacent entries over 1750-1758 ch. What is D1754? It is 1.6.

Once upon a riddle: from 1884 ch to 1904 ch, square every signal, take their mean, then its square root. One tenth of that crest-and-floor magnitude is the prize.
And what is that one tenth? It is 15.3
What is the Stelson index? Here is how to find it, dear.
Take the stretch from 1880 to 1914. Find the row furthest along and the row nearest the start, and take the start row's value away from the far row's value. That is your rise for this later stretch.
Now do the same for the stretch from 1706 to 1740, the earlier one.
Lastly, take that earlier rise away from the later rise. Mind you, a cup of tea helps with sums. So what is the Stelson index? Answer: -43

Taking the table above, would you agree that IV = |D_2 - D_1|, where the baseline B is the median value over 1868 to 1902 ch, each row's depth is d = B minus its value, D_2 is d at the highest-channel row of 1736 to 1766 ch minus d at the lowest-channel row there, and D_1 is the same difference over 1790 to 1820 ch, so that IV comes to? 16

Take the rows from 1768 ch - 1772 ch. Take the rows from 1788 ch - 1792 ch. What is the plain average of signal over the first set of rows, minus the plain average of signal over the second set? 4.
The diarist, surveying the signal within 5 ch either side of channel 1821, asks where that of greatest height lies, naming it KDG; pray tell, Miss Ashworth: 1825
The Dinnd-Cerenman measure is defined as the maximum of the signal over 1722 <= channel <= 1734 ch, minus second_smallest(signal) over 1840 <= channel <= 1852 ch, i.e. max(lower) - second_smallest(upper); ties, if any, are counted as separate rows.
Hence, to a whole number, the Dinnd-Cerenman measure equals -27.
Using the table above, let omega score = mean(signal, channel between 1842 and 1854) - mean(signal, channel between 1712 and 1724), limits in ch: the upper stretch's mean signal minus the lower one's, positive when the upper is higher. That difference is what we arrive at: 48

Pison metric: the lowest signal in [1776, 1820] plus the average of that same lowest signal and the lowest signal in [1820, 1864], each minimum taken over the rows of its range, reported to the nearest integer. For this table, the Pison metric 265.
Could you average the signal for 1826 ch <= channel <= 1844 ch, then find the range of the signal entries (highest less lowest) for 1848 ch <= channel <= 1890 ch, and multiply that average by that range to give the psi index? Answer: 2782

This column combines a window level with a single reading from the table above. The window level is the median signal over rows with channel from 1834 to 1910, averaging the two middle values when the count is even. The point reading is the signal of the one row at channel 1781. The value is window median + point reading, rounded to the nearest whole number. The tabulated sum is 298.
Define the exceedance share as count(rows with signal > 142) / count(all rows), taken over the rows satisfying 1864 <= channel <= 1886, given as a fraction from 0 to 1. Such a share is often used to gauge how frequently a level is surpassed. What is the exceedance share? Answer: 0.55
